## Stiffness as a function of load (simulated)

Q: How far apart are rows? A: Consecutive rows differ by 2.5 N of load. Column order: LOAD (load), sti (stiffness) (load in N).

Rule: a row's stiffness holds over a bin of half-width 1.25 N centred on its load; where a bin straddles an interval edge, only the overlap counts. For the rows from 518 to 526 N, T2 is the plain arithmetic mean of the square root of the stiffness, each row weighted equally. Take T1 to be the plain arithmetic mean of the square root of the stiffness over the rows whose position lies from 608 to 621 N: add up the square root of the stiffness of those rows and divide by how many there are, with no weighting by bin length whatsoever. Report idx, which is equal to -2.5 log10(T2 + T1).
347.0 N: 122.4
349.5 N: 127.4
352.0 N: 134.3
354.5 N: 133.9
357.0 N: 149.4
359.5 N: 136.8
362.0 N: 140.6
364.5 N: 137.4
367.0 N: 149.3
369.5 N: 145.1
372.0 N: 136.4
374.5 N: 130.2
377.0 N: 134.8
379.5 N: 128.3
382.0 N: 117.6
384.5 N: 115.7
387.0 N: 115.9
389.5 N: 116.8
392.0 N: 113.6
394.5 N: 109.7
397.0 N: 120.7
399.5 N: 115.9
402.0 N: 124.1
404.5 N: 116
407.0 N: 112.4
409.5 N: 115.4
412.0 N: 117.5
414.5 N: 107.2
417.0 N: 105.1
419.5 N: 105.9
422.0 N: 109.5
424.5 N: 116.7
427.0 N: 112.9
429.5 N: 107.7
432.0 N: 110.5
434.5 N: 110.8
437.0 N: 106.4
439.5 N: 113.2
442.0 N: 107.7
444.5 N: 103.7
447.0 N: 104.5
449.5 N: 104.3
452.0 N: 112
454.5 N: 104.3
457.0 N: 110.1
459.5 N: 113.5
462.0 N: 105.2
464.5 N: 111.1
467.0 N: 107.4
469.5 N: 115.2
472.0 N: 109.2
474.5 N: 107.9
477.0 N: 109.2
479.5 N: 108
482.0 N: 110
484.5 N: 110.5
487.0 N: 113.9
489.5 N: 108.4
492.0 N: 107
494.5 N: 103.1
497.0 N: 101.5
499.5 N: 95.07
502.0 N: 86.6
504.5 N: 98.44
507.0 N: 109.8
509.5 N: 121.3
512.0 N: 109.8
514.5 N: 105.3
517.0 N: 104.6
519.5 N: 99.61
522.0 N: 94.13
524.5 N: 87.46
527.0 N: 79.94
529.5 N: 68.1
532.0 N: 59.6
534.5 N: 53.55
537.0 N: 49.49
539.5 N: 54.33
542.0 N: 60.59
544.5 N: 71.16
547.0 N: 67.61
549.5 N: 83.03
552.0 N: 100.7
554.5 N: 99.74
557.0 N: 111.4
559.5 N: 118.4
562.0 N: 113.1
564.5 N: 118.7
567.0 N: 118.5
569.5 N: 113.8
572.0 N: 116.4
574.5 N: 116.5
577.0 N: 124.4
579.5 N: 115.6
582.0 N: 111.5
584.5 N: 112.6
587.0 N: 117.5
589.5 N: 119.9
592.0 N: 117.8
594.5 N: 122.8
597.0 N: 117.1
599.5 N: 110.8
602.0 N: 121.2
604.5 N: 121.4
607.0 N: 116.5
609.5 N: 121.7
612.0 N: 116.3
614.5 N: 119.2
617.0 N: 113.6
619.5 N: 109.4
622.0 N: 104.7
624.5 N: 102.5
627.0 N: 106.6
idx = -3.28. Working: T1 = 10.8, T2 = 9.7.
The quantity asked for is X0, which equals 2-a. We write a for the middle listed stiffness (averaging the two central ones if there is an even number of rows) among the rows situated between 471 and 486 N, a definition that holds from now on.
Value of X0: -107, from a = 109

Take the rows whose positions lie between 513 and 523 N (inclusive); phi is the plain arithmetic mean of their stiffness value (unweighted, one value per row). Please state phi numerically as 101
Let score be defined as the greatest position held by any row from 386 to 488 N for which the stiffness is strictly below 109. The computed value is 479.5 N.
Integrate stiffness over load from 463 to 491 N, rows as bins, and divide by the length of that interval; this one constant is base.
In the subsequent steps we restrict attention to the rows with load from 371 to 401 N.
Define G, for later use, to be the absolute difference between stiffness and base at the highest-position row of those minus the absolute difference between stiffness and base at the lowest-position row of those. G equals -20.5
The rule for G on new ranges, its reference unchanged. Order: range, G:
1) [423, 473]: -5.9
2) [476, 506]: 10.8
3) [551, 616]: -0.1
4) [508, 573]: -4.9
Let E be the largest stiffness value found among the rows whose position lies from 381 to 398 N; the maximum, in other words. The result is 120.7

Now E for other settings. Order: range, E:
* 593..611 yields 122.8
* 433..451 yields 113.2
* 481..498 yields 113.9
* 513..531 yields 105.3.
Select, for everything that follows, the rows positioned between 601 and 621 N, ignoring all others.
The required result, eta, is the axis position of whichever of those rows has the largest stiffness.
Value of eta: 609.5 N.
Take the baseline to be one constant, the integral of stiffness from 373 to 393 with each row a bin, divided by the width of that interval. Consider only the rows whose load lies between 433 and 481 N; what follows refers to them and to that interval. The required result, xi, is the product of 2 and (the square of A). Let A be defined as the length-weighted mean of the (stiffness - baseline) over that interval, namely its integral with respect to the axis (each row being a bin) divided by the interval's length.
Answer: 352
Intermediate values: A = -13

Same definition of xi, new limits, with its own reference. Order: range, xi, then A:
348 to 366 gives 461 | 15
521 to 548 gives 5902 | -54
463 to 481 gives 300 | -12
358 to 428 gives 0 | 0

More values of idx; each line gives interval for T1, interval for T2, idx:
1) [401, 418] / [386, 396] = -3.32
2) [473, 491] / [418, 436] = -3.30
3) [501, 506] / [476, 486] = -3.26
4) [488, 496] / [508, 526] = -3.28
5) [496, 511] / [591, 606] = -3.30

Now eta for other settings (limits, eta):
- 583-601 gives 594.5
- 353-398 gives 357.0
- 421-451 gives 424.5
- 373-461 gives 377.0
